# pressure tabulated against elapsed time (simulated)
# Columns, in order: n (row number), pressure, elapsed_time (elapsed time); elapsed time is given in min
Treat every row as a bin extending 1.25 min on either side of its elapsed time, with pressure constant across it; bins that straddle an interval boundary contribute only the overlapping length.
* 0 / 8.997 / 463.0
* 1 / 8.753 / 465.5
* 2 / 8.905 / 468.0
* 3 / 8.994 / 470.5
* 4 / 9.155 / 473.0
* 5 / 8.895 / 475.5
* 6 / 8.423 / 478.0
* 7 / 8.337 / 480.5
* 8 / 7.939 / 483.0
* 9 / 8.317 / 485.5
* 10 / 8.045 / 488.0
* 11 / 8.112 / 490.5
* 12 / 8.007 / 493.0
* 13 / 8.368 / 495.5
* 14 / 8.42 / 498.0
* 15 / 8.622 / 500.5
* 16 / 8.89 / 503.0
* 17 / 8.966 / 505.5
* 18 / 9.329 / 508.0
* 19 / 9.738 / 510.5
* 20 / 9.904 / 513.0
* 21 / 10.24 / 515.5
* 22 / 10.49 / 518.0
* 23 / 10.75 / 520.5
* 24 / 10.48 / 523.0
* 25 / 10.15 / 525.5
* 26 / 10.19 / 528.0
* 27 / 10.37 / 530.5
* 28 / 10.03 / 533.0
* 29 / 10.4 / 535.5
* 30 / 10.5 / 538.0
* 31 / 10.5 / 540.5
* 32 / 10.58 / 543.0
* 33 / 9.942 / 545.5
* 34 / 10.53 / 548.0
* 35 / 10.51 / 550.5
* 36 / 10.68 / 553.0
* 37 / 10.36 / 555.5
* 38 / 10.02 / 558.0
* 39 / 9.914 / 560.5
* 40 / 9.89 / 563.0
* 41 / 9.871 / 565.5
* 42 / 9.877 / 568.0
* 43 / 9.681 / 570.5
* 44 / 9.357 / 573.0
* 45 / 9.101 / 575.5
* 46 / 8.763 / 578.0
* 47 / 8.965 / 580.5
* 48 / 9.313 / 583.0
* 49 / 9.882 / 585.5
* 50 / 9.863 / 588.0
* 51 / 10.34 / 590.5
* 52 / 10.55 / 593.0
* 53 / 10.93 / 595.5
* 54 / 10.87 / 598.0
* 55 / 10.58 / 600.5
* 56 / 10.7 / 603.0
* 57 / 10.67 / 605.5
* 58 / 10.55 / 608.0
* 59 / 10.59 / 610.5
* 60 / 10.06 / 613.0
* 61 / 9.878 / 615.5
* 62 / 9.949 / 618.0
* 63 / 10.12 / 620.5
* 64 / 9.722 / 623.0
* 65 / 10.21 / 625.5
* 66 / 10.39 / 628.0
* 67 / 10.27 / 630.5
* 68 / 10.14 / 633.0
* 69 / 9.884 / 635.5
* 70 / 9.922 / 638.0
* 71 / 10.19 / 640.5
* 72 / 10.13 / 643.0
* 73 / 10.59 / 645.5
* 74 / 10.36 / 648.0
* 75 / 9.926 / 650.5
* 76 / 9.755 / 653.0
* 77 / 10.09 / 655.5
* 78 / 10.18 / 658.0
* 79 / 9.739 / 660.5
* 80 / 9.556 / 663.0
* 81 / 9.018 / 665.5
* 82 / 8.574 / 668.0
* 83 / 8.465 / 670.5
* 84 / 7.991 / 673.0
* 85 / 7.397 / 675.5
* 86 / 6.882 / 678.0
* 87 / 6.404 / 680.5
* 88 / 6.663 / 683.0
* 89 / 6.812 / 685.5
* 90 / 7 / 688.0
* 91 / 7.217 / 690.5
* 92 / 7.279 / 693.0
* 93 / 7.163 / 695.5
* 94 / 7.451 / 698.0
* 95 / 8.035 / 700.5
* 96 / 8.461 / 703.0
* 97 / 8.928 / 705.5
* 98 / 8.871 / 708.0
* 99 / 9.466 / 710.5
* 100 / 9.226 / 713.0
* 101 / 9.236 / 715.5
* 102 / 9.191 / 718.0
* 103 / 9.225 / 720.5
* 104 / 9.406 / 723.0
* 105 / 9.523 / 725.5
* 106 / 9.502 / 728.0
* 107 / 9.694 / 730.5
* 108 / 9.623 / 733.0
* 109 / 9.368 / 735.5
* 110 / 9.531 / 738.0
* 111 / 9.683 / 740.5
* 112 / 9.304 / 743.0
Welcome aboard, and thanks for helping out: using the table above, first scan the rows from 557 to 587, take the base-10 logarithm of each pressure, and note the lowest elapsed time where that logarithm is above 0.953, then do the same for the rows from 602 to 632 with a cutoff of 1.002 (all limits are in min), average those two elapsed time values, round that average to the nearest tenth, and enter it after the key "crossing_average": 580.5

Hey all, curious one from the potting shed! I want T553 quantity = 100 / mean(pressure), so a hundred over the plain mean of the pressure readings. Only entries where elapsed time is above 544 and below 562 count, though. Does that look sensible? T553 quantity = 9.7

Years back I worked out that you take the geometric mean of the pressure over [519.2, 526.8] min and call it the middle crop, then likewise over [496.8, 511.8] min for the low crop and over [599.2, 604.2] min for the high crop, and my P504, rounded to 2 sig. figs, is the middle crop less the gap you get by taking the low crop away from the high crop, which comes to 8.8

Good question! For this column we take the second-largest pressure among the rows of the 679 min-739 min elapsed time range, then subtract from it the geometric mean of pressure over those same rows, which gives 1.2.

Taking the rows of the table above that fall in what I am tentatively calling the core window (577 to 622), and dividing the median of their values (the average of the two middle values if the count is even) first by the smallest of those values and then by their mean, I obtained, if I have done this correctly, 0.115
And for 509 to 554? 0.104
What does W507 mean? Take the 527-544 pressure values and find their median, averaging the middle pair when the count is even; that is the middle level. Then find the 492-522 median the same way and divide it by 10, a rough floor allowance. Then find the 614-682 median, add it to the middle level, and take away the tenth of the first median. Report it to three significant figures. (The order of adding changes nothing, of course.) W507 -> 19.4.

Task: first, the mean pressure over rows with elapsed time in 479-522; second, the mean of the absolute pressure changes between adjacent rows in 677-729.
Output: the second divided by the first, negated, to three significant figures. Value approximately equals -0.0253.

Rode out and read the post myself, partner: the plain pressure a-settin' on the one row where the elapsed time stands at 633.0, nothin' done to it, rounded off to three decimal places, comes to 10.140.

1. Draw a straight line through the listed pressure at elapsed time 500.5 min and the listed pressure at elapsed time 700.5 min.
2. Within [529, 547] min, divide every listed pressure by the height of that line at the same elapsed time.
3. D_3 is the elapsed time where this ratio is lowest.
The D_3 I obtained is 545.5 min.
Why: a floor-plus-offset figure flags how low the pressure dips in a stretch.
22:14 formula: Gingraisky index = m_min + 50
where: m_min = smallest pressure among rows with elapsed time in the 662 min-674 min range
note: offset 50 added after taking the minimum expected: 58.0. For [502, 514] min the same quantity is 58.9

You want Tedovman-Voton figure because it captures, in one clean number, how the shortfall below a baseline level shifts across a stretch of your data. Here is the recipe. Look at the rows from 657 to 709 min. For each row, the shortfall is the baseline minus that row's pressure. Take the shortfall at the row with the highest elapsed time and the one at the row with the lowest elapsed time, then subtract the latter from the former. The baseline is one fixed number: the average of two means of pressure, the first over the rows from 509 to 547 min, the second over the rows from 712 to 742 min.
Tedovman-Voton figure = 1.3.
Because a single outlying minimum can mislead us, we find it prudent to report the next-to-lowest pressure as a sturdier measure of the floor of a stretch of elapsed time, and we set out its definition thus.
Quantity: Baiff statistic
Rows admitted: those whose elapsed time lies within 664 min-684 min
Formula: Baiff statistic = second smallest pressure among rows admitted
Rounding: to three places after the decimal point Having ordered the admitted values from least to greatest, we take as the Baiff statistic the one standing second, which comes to 6.663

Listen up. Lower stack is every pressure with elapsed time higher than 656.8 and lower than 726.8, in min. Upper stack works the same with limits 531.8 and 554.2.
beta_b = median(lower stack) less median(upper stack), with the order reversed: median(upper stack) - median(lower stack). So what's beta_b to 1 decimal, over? 2.0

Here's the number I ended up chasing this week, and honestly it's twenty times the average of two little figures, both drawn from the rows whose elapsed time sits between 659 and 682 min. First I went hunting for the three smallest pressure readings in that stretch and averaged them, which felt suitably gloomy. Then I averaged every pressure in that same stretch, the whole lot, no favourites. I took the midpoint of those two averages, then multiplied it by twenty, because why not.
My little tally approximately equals 151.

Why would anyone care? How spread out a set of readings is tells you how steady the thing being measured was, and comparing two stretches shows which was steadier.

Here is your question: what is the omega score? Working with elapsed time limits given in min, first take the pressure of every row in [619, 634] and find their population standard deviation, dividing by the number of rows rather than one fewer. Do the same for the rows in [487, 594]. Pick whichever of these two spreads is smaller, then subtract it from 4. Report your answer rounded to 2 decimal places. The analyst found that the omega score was 3.79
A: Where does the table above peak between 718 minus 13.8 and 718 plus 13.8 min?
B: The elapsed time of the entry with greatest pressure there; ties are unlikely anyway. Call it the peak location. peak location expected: 730.5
